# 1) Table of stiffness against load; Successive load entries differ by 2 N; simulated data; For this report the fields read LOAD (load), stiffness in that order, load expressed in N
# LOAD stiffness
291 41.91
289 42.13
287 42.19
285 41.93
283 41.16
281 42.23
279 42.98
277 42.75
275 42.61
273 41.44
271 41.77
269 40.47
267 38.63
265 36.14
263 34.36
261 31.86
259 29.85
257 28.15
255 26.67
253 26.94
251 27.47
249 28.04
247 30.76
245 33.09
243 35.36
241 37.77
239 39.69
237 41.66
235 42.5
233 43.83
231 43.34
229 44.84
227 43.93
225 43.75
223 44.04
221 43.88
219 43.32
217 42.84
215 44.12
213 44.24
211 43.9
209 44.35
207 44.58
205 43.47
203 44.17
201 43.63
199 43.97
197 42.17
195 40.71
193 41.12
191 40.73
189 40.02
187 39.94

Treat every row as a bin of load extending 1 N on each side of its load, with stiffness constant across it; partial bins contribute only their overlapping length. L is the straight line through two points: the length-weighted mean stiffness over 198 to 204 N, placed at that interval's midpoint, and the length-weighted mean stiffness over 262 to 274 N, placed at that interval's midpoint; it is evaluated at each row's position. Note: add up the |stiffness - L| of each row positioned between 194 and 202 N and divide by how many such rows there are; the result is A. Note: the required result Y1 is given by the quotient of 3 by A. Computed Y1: 2.0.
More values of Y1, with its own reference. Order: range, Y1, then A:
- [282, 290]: 0.7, 4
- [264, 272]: 1.5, 2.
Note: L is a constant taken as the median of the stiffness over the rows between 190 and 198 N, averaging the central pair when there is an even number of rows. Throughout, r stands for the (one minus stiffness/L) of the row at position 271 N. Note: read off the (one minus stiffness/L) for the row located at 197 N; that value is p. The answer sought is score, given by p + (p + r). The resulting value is -0.08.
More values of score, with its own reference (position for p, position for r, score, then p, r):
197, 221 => -0.13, -0.03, -0.07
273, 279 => -0.08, -0.01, -0.05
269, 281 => -0.01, 0.01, -0.03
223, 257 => 0.16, -0.08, 0.31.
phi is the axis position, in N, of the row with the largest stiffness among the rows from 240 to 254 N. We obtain 241 N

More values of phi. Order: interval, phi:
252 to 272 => 271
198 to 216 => 207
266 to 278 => 277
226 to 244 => 229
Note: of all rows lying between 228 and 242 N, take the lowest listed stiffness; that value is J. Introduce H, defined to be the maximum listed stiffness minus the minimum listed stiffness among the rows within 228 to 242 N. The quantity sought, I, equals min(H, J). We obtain 7.1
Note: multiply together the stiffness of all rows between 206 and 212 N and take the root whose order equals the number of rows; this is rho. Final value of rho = 44.3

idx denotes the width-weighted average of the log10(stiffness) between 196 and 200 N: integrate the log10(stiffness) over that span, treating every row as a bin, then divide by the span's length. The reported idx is 1.63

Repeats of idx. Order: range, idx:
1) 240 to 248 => 1.53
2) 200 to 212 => 1.64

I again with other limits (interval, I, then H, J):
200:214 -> 1.1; 1.1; 43.47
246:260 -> 4.1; 4.1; 26.67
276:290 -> 1.8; 1.8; 41.16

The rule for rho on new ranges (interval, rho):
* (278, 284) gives 42.1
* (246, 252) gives 28.7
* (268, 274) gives 41.2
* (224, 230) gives 44.2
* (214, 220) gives 43.4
